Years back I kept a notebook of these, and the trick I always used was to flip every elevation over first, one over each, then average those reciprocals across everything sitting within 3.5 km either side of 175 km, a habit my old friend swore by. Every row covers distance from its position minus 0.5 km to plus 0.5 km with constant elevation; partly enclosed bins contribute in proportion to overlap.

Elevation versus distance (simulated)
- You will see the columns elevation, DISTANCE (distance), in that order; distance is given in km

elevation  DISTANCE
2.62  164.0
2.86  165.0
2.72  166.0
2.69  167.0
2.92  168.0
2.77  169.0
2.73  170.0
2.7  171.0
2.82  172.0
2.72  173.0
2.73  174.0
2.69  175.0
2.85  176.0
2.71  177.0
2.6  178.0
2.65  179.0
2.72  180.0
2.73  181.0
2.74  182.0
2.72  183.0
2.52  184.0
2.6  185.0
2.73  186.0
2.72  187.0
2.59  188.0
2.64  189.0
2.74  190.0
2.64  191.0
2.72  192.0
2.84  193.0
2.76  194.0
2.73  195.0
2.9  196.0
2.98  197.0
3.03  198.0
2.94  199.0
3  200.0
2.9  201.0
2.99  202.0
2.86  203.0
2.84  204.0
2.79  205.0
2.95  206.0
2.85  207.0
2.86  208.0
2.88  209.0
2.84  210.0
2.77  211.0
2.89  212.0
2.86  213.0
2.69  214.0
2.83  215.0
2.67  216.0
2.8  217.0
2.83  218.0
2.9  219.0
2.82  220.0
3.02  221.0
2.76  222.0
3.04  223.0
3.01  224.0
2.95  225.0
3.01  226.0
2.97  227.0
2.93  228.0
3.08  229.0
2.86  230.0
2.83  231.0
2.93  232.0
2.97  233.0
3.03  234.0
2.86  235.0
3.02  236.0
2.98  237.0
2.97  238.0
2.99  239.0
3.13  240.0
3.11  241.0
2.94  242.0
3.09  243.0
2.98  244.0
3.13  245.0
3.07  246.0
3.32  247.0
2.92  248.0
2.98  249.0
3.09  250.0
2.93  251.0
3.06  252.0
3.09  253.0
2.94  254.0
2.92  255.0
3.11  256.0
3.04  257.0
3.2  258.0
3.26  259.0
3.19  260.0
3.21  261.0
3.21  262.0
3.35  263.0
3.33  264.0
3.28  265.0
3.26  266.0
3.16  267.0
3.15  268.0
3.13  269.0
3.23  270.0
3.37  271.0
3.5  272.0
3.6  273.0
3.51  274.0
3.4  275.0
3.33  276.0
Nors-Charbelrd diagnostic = 0.37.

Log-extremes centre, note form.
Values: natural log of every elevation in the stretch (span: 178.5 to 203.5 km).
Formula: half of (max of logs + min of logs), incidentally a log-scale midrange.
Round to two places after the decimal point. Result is 1.02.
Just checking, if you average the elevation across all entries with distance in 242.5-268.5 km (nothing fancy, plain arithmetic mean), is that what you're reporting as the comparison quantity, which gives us 3.13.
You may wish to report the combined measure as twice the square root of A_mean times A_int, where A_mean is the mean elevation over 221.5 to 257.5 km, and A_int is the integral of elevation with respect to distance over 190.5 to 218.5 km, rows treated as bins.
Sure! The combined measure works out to 31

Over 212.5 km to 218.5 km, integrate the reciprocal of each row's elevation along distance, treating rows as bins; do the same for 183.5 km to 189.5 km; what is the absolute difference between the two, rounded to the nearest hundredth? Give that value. 0.12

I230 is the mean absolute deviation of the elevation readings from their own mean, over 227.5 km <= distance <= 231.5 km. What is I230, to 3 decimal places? 0.080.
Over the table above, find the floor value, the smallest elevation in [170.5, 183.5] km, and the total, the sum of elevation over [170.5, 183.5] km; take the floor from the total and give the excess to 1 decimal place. 32.8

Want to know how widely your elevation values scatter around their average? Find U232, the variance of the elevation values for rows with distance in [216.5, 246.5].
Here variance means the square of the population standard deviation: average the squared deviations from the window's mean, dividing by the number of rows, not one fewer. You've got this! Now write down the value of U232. 0.010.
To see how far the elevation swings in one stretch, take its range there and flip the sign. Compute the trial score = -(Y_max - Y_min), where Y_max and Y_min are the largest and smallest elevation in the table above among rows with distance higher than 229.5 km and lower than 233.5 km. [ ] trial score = -0.14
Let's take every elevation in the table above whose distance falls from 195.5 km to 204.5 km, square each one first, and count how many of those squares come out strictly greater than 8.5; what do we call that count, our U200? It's 5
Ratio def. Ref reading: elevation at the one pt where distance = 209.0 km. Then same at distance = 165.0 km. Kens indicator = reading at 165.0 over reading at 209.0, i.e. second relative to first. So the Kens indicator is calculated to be 0.99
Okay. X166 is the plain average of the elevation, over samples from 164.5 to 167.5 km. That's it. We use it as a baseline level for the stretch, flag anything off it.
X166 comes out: 2.8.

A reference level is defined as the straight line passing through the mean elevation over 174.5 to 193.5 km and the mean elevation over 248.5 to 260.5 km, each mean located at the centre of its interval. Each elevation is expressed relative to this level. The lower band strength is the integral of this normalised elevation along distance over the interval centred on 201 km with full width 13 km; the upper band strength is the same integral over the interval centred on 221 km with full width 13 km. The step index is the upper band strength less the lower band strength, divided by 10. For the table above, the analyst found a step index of -0.056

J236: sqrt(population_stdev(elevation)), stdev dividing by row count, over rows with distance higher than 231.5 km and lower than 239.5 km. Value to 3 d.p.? 0.224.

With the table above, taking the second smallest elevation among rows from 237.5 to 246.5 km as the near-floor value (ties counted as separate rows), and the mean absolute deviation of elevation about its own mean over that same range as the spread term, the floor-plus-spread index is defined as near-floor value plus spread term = 3.04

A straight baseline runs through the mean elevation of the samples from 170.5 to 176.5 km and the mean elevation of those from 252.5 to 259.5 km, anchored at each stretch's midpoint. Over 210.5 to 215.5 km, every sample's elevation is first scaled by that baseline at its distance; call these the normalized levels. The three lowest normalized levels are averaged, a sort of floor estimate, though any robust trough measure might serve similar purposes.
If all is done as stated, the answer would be 0.95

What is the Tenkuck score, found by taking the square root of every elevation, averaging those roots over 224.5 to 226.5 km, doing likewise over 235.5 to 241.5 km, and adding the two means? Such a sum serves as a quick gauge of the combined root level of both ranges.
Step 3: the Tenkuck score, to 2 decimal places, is 3.47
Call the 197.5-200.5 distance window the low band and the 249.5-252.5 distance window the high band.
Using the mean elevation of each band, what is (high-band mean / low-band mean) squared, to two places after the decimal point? 1.02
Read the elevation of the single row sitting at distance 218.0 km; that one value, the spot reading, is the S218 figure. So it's 2.83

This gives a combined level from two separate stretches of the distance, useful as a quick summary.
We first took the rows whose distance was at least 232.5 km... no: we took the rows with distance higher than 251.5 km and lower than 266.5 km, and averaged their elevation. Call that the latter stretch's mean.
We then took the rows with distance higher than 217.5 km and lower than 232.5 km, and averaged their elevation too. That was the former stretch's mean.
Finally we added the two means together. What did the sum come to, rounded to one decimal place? 6.1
